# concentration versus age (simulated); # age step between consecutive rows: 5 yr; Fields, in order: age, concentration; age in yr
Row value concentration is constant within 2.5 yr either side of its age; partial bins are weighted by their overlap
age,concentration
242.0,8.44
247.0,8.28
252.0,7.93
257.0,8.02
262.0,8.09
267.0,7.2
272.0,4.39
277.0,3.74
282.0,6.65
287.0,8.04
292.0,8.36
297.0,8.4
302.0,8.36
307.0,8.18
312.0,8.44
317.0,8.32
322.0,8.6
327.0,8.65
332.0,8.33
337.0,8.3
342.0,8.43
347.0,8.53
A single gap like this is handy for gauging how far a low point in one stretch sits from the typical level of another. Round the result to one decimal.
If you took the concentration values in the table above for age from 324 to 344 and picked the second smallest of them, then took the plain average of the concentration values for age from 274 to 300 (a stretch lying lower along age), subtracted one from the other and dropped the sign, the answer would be 1.3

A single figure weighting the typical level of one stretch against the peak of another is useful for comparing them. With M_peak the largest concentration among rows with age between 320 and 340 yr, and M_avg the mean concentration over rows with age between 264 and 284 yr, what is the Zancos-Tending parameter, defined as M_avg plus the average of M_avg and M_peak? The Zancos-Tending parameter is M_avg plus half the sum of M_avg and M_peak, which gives 12.6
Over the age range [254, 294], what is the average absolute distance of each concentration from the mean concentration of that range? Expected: 1.4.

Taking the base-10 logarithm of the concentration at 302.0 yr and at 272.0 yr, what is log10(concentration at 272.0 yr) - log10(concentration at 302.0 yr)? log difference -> -0.28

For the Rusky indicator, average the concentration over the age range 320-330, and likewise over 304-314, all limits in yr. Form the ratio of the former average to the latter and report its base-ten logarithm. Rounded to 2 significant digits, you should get 0.016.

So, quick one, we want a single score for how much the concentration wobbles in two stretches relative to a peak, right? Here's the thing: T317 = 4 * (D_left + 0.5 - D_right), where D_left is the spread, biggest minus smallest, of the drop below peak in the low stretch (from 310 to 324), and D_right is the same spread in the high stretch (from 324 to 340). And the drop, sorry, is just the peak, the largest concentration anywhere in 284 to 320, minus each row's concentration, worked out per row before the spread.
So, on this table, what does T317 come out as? 1.7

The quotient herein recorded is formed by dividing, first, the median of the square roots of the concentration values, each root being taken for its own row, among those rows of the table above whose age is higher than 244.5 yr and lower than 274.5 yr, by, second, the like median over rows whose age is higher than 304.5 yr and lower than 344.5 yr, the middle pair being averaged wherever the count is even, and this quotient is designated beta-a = 0.98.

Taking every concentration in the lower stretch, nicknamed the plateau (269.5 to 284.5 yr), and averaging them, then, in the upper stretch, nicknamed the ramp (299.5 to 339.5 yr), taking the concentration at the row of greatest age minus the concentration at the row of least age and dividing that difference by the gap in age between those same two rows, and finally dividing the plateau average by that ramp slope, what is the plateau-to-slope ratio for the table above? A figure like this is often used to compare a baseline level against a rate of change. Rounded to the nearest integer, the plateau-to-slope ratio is -2874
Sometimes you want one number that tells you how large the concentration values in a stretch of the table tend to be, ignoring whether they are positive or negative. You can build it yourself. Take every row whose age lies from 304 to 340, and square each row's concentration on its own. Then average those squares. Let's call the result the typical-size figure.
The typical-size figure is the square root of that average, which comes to 8.40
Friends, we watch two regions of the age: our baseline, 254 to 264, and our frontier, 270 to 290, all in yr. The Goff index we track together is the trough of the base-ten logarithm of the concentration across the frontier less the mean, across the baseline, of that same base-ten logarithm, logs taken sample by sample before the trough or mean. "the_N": -0.333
